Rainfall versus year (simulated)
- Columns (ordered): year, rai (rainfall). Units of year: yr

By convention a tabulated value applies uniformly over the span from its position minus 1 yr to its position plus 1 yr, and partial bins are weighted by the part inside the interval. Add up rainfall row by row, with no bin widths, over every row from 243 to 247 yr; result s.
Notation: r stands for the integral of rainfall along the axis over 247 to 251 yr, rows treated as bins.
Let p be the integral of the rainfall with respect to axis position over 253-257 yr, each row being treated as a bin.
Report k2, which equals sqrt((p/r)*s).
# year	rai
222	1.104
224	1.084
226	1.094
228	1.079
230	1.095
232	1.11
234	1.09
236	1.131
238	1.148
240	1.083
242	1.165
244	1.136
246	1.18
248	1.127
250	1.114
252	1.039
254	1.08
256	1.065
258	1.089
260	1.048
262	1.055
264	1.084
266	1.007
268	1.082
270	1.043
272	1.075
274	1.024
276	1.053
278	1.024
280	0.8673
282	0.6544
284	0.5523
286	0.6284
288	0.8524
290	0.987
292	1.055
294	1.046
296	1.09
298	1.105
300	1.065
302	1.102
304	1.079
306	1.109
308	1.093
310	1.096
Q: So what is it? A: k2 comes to 1.49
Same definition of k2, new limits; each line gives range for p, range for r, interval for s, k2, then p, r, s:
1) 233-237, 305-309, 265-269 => 1.45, 4.44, 4.40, 2.09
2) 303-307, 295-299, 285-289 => 1.21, 4.38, 4.39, 1.48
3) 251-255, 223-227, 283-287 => 1.07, 4.24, 4.36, 1.18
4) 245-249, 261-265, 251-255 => 1.51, 4.61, 4.28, 2.12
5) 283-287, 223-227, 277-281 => 1.01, 2.36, 4.36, 1.89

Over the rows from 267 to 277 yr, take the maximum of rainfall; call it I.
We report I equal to 1.082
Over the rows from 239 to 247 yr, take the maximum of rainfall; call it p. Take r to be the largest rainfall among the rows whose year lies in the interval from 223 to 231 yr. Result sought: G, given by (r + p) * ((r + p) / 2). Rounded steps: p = 1.18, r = 1.095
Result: 2.59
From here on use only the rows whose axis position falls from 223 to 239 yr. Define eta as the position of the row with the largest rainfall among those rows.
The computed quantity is 238 yr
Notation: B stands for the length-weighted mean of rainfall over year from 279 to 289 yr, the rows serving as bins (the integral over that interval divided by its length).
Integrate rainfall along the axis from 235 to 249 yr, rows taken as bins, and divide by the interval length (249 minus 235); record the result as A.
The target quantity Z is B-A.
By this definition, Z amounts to -0.43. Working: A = 1.14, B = 0.71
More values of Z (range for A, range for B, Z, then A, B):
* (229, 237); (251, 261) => -0.04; 1.11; 1.06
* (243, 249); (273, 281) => -0.16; 1.15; 0.99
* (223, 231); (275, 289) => -0.28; 1.09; 0.80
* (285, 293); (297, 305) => 0.21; 0.88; 1.09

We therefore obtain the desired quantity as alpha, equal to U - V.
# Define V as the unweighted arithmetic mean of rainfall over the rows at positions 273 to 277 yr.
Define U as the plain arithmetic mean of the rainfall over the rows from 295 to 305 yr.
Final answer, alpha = 0.05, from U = 1.09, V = 1.04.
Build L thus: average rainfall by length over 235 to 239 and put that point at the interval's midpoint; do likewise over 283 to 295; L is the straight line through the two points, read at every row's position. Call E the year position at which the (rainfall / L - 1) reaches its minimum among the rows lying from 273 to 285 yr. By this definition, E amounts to 284 yr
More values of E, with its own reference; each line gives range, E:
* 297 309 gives 300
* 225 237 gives 228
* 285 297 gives 286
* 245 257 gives 252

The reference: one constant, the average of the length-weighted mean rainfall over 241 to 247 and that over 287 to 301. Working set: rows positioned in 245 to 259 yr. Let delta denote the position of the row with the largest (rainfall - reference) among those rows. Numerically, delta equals 246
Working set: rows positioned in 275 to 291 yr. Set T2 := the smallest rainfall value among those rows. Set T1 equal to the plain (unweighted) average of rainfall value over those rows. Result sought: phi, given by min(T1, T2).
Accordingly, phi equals 0.55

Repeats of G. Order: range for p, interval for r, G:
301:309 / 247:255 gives 2.50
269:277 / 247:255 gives 2.42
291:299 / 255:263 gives 2.41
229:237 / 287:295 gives 2.39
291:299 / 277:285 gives 2.27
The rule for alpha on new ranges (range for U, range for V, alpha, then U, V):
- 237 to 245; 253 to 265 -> 0.06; 1.13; 1.07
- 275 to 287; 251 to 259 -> -0.27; 0.80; 1.07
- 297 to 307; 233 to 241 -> -0.02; 1.09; 1.11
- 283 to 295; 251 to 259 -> -0.21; 0.85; 1.07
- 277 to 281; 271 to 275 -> -0.10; 0.95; 1.05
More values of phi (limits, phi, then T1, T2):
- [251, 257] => 1.04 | 1.06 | 1.039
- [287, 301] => 0.85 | 1.03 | 0.8524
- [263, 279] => 1.01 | 1.05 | 1.007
